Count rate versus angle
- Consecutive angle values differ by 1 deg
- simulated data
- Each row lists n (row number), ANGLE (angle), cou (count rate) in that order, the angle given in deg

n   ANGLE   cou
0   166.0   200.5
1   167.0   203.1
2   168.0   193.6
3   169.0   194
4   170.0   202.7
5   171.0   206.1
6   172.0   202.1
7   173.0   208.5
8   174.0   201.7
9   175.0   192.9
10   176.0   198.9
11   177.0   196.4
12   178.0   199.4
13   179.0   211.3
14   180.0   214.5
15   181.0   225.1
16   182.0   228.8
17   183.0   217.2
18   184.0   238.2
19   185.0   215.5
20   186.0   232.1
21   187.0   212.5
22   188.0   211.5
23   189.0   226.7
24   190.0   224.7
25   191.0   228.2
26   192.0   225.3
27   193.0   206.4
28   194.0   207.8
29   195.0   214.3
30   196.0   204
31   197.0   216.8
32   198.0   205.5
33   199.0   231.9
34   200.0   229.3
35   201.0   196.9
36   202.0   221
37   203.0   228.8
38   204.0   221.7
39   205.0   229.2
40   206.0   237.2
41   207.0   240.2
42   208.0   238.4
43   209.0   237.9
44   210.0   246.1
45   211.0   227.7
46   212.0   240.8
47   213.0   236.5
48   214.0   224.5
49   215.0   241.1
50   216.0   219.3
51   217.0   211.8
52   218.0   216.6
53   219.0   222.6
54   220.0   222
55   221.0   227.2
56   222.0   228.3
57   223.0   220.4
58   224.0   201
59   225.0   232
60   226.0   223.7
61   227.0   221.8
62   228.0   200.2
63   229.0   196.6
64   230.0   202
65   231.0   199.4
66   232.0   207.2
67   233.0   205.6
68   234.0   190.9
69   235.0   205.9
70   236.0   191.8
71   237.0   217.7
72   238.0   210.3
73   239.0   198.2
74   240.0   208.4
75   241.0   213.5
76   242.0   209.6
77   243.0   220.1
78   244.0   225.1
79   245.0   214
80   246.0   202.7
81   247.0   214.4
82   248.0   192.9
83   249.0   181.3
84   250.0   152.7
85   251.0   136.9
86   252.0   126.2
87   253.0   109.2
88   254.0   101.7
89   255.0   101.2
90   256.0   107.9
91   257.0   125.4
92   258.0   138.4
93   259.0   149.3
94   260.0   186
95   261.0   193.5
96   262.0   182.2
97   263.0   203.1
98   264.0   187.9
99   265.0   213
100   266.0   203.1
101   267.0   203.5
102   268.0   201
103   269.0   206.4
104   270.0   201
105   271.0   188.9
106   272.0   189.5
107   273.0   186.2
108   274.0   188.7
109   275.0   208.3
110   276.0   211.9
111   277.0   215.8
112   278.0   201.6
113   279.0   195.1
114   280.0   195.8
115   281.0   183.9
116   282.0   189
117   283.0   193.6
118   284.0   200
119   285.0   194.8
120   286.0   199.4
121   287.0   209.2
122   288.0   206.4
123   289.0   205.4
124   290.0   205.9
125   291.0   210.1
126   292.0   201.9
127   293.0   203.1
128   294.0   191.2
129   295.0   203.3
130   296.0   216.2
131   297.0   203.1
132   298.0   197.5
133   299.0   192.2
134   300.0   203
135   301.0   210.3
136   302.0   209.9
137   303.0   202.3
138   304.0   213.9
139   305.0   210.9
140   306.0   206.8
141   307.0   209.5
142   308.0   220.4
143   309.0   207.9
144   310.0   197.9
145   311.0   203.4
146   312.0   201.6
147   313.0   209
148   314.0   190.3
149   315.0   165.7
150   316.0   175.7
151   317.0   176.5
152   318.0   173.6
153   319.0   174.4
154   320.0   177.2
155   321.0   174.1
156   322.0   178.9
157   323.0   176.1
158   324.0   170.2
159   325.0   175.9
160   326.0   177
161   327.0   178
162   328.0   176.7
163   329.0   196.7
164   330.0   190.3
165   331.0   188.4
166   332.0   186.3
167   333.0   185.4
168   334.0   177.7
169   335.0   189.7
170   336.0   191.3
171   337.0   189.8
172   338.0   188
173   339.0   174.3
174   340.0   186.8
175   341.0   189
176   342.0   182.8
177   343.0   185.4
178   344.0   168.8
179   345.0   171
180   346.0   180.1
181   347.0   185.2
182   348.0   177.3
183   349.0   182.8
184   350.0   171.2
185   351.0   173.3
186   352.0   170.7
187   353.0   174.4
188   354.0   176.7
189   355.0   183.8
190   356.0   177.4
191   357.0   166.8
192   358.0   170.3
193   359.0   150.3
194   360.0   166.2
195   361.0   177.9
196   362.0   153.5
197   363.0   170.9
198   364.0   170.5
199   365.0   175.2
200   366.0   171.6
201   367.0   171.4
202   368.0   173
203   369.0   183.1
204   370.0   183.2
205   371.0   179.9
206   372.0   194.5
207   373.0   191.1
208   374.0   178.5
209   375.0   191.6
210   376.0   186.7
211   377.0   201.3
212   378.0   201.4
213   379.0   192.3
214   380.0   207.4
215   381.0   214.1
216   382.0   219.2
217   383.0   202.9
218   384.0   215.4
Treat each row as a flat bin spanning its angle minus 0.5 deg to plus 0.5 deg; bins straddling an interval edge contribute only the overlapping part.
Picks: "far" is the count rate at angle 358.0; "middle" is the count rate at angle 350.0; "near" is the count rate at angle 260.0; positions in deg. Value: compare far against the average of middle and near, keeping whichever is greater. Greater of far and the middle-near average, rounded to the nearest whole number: 179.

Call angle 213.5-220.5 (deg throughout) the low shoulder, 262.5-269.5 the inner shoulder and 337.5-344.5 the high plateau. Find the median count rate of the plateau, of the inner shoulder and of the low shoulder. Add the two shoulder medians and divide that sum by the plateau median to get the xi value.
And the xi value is 2.29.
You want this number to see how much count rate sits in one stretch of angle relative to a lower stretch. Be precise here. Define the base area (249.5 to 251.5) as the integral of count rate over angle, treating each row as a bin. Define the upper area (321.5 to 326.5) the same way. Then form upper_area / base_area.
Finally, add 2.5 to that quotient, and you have 5.53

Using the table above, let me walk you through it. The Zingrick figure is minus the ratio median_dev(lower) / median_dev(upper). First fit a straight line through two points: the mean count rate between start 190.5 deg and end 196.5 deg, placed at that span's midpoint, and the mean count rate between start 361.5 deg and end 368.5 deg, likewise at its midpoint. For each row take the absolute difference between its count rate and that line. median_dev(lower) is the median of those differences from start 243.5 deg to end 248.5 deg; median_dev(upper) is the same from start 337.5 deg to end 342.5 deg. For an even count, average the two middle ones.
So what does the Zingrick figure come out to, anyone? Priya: -1.2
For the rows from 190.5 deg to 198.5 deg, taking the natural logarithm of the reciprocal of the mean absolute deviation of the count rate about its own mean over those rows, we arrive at -2.0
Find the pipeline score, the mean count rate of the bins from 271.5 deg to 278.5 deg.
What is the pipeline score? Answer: 200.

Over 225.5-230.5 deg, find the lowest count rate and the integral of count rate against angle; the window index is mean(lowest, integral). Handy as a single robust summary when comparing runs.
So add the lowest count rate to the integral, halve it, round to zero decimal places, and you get 620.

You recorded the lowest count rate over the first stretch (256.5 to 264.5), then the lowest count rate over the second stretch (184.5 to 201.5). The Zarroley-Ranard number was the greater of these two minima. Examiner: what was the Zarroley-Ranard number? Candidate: 197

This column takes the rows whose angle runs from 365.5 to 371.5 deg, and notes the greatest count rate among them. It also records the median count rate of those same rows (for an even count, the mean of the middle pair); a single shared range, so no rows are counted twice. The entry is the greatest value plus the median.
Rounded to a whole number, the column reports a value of 360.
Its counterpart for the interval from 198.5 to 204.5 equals 457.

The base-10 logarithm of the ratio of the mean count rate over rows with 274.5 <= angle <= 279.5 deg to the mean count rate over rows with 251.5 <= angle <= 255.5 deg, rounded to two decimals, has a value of 0.28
